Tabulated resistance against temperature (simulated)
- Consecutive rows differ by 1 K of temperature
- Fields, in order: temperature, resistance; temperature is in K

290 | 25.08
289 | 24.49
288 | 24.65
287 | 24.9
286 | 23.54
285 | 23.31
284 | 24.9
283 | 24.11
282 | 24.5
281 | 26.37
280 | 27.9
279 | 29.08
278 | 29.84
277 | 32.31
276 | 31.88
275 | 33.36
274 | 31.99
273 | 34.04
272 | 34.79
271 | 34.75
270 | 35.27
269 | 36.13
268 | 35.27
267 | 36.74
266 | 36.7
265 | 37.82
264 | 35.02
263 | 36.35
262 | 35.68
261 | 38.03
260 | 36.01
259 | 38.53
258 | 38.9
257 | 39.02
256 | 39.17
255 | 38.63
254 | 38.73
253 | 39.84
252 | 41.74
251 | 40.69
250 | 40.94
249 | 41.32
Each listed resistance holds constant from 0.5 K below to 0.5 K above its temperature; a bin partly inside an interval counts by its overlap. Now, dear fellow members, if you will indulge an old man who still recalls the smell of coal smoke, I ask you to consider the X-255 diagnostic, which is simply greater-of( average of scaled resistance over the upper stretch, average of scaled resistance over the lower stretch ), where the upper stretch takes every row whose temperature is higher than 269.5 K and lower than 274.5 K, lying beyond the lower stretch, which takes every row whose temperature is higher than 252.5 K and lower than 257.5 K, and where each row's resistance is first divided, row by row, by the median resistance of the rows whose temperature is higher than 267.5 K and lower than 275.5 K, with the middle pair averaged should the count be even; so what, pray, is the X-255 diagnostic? 1.12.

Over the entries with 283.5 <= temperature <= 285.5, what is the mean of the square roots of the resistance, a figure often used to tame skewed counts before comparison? 4.91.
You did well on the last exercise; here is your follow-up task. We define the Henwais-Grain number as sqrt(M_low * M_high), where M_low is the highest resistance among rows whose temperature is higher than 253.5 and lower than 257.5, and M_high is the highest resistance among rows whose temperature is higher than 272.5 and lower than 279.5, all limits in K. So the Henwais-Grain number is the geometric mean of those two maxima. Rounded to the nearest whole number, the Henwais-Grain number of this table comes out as 37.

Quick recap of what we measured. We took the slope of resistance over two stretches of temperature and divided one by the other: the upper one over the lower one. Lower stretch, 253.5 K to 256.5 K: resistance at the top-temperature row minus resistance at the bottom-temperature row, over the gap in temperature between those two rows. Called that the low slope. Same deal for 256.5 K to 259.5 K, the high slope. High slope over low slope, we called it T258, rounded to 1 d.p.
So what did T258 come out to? -1.1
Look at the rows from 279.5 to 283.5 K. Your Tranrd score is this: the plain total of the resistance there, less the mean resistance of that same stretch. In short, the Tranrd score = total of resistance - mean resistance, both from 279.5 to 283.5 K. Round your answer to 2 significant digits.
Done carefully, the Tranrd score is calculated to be 77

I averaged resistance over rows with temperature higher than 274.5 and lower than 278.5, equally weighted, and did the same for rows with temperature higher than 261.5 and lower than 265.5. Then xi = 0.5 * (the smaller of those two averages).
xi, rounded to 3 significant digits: 15.9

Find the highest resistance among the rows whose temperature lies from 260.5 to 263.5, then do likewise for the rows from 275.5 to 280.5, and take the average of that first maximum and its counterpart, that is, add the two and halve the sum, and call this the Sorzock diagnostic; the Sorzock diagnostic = 35.2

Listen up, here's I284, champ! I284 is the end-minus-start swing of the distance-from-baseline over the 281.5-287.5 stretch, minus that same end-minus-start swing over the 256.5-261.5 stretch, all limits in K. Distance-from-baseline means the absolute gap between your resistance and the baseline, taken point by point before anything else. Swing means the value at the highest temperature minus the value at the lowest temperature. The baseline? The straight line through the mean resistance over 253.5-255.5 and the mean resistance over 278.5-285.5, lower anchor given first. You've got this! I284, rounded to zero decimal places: -1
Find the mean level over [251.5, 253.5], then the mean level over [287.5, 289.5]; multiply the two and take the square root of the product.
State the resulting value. 31.7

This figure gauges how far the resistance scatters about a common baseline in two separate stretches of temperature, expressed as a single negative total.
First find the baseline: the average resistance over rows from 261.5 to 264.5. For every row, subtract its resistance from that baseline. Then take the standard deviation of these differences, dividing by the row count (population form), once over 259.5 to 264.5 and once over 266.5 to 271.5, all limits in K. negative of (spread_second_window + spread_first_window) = -1.7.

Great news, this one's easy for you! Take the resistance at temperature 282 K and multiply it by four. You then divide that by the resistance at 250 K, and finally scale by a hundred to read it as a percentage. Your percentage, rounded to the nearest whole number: 239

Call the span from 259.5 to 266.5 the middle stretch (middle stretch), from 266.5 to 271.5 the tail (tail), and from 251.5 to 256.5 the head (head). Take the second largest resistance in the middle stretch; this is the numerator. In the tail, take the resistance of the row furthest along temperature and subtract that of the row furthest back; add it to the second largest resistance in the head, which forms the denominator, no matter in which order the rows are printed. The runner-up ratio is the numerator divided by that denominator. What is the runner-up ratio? 1.00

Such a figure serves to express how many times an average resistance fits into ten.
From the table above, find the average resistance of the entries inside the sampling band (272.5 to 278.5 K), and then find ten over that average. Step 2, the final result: 0.31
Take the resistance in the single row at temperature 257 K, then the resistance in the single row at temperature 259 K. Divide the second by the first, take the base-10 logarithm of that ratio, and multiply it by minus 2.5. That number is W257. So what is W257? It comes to 0.0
